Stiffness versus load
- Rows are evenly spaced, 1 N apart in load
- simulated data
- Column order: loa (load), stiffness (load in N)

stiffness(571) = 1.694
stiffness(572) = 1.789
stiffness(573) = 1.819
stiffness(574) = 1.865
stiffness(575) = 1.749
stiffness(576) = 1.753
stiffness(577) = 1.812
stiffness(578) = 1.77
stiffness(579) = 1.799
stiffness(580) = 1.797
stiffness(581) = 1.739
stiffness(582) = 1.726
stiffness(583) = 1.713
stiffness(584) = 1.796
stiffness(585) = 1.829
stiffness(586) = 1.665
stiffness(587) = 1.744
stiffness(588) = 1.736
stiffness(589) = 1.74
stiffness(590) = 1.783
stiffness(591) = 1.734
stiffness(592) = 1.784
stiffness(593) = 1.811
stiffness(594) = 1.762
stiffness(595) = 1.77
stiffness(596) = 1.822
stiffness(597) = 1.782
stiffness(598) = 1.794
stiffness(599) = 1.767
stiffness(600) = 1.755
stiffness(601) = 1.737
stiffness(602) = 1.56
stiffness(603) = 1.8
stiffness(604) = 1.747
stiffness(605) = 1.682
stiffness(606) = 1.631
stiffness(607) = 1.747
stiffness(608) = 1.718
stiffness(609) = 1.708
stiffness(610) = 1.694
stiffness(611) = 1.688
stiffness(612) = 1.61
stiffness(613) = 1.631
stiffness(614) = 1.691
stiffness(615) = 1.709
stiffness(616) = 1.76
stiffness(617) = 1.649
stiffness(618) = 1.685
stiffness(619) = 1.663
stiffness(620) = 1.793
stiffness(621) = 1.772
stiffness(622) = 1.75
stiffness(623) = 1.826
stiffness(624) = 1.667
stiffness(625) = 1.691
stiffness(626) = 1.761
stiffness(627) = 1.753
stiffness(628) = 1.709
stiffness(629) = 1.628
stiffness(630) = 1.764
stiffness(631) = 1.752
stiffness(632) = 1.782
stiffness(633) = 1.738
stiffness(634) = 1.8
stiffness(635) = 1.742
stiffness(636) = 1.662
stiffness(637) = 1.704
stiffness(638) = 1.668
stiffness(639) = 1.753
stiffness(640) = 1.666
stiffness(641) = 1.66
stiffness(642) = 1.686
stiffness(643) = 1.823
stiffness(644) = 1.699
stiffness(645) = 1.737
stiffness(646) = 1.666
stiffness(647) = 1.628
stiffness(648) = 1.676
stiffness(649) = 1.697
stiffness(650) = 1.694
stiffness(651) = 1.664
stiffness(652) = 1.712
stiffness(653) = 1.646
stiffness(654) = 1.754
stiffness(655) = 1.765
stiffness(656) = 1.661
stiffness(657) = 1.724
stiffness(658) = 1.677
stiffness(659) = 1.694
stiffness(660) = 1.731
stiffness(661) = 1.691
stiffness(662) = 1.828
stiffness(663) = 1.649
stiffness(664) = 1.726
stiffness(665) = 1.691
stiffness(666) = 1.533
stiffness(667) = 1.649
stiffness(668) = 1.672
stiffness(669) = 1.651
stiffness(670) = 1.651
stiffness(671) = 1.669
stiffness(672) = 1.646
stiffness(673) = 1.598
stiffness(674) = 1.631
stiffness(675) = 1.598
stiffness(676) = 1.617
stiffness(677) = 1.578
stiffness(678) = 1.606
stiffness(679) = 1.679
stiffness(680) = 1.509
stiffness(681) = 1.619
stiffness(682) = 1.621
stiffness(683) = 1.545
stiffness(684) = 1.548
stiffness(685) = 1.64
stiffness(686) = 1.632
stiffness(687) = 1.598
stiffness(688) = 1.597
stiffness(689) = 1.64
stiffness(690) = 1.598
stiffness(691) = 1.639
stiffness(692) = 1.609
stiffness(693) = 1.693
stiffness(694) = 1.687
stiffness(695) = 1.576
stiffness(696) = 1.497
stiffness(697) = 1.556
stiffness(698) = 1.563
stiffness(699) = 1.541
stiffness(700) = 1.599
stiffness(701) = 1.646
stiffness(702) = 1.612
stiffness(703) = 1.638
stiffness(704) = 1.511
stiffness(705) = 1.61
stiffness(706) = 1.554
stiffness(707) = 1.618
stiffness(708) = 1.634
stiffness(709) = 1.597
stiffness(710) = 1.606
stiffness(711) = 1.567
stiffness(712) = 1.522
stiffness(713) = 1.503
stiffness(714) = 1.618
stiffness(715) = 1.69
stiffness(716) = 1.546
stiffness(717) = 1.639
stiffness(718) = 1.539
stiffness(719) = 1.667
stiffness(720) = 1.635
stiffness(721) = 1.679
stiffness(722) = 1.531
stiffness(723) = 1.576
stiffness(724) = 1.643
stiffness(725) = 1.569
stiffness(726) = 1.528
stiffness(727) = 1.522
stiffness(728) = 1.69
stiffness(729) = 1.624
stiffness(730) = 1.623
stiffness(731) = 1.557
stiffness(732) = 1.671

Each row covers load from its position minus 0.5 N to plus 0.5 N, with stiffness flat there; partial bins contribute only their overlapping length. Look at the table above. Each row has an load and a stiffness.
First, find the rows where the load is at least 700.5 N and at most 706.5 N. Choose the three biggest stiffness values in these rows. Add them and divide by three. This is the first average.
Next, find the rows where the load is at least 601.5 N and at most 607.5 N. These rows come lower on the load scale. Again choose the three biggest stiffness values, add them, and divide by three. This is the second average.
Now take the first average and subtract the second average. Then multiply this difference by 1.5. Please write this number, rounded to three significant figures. -0.199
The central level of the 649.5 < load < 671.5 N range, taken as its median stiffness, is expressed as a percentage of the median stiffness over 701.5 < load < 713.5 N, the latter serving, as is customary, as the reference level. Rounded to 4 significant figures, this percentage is 105.2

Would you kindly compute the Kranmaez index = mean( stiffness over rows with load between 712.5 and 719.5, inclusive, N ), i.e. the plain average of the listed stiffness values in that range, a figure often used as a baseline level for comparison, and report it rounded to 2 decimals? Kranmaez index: 1.60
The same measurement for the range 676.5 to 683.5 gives 1.59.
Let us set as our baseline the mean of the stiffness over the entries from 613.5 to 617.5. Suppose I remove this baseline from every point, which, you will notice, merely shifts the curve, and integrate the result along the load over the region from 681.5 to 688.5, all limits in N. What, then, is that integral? -0.73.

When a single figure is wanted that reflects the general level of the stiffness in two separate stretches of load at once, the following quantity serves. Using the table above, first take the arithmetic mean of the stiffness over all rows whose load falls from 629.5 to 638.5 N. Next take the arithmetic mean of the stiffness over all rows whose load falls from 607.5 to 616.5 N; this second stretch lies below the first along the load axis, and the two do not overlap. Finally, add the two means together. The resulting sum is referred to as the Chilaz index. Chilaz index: 3.42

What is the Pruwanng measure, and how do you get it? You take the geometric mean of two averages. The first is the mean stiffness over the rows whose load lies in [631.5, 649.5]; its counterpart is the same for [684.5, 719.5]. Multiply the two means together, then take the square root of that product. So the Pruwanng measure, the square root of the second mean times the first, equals 1.65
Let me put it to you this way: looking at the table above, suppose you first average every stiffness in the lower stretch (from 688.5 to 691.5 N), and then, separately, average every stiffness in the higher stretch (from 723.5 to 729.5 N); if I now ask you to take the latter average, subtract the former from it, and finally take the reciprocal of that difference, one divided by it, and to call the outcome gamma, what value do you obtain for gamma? -34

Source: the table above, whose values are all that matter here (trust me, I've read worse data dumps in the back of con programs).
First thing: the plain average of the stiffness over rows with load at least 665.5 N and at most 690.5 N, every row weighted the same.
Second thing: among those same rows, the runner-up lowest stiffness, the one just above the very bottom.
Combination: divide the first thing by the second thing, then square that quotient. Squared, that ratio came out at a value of 1.107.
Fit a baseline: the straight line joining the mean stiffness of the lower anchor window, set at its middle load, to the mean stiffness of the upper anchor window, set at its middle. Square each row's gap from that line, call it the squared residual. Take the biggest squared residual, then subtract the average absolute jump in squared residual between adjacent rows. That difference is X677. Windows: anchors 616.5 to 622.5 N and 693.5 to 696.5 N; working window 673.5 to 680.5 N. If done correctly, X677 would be 0.0083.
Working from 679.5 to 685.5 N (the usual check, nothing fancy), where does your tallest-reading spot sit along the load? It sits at 685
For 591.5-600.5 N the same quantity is 596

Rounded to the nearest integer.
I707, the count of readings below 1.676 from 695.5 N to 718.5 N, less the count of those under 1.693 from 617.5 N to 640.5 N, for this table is 14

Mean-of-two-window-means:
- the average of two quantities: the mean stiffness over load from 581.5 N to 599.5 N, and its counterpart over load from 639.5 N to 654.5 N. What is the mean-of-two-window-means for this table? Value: 1.73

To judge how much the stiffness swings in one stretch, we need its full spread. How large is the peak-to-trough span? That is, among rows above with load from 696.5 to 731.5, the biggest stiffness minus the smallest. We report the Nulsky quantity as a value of 0.187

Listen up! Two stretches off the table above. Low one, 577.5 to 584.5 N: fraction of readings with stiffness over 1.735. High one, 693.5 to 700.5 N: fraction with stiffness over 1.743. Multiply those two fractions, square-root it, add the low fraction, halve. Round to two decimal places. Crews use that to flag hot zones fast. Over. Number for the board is 0.36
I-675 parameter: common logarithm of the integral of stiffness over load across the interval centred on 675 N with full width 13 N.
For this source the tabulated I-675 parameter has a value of 1.32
